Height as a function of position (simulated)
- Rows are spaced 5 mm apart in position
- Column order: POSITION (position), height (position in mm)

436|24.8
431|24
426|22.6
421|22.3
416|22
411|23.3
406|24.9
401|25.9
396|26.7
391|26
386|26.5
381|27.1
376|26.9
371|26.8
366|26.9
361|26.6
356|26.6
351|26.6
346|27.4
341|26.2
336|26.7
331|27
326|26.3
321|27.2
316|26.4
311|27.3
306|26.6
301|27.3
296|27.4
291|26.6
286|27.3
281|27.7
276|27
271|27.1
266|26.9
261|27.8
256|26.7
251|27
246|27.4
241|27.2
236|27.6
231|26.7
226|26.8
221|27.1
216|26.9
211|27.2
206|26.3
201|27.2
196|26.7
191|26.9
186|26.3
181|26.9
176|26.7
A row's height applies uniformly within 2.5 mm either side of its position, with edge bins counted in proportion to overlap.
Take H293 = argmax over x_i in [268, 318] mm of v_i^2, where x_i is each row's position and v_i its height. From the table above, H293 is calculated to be 281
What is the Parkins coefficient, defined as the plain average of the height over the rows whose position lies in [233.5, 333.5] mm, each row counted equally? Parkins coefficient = 27.1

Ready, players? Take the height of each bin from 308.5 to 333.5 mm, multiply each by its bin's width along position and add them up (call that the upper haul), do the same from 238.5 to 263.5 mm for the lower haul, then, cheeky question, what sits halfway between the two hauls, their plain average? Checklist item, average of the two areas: 676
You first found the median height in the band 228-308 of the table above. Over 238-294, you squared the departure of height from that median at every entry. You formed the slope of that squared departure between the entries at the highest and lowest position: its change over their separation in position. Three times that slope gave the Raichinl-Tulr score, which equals 0.018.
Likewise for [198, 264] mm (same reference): 0.021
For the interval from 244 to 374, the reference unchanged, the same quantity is 0.001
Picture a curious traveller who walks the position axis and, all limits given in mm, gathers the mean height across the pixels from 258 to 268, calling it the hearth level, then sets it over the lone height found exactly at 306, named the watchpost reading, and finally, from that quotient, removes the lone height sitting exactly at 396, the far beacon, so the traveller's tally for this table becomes -25.7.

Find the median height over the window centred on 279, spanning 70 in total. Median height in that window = 27.2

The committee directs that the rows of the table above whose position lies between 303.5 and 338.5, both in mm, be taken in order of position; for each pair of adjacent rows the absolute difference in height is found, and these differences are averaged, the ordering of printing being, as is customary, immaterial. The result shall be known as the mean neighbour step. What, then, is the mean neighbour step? 0.7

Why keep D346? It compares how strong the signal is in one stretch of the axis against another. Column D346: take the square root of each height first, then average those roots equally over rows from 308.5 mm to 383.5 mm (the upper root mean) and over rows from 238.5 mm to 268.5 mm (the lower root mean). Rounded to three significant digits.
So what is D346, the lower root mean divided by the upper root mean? 1.01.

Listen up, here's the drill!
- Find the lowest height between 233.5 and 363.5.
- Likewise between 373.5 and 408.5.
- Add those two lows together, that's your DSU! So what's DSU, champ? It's 51.1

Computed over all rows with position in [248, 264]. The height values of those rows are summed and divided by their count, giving 27.2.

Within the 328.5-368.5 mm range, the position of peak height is 346 mm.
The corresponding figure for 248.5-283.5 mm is 261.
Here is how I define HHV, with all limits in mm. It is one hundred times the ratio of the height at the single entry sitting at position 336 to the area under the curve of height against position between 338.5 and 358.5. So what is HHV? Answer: 5.00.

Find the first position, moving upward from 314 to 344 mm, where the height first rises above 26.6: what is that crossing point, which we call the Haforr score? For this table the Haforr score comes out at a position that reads 321 mm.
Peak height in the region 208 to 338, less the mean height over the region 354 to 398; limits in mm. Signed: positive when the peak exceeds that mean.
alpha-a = 1.12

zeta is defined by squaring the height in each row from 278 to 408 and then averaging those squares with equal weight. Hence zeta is 715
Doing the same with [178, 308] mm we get 730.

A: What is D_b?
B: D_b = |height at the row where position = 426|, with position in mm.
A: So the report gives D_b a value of 22.6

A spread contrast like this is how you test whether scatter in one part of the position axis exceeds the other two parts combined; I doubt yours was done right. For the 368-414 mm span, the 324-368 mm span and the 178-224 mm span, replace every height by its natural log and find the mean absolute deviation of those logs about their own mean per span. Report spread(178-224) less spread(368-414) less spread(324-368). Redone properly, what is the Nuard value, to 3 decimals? -0.034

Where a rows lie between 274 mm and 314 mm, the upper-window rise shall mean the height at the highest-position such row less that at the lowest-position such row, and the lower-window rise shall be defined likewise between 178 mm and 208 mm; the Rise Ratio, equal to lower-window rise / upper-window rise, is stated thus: -2.0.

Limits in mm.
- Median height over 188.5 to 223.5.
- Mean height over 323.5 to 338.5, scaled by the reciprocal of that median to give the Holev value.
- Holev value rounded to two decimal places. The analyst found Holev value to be 0.99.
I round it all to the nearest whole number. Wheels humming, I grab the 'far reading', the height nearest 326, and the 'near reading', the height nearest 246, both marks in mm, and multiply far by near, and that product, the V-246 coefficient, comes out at 721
